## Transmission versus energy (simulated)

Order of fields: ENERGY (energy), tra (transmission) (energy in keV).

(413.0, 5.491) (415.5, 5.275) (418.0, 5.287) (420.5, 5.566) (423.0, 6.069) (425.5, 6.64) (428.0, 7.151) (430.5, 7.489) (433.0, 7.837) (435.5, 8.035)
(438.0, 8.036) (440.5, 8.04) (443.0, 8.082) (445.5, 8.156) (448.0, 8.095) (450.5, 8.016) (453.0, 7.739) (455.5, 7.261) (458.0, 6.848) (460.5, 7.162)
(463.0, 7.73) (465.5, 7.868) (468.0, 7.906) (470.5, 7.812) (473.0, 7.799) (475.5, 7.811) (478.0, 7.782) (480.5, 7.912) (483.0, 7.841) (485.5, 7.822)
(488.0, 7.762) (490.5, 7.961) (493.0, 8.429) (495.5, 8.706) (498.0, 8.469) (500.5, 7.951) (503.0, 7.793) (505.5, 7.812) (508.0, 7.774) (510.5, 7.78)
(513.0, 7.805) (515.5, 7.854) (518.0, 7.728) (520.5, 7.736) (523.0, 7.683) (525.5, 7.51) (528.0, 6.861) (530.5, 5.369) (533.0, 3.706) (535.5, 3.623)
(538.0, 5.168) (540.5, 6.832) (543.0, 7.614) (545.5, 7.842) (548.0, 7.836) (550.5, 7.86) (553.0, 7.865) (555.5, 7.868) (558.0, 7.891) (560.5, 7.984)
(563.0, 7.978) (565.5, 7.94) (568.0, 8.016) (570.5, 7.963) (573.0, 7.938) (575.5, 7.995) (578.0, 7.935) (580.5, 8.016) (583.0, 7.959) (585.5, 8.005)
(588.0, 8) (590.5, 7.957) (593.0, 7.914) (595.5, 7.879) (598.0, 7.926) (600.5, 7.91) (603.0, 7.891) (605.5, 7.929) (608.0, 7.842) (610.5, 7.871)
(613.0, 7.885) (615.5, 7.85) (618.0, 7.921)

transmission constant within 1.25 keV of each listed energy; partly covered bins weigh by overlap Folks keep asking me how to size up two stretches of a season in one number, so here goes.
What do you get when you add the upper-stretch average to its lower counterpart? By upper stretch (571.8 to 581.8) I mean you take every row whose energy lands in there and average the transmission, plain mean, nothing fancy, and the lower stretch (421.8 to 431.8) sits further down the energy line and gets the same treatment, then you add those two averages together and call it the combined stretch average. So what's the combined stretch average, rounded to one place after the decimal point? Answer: 14.8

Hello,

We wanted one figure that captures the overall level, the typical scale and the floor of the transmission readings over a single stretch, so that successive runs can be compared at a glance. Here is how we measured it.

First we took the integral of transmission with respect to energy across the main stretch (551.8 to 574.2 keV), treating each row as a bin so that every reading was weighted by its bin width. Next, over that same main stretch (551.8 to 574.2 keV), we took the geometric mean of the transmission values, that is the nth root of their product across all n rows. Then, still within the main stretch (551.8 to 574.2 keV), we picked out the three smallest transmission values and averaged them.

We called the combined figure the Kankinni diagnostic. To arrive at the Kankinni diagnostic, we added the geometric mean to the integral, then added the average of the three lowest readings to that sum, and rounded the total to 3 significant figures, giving 194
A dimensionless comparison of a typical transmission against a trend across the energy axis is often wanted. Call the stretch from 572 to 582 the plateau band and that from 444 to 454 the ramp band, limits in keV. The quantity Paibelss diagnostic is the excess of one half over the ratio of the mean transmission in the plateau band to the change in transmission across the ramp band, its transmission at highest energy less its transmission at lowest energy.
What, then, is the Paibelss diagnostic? 20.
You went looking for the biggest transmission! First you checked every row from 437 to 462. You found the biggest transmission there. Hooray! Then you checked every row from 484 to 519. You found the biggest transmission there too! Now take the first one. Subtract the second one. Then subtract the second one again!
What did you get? -9.26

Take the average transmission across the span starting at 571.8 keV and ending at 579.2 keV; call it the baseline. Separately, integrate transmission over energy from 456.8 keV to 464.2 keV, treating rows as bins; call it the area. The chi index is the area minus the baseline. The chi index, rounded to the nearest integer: 46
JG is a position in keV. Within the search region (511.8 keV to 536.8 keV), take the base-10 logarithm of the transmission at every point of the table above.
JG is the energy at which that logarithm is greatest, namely 515.5 keV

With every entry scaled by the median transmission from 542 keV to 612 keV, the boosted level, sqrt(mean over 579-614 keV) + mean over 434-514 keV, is 1.99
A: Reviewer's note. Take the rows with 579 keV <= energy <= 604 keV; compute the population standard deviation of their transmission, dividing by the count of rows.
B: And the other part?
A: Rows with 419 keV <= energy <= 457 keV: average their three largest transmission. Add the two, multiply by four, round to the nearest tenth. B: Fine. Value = 32.6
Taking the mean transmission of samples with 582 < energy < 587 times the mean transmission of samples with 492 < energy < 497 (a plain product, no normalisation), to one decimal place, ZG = 68.4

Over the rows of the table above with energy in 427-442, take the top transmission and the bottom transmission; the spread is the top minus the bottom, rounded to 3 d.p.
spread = 0.889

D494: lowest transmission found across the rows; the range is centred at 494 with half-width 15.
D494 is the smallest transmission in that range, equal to 7.762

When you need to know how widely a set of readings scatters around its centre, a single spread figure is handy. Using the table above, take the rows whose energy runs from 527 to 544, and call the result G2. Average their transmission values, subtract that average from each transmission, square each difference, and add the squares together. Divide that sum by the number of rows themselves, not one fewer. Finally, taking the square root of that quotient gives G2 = 1.46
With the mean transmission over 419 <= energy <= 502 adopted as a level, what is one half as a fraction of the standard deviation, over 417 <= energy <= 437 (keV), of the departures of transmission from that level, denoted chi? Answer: 0.5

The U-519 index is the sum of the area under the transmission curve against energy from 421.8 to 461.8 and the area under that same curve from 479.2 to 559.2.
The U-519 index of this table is 893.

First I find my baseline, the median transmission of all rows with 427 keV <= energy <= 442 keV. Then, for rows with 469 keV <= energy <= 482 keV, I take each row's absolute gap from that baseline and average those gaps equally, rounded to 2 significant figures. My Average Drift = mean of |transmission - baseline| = 0.11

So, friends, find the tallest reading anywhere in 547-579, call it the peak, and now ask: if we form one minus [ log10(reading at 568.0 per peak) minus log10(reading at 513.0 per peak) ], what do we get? 0.99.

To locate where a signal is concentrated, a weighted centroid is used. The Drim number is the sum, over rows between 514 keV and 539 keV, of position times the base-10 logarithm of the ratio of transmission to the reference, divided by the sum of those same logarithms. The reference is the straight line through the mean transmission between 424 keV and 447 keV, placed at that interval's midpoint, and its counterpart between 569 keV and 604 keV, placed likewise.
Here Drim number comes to 533.6 keV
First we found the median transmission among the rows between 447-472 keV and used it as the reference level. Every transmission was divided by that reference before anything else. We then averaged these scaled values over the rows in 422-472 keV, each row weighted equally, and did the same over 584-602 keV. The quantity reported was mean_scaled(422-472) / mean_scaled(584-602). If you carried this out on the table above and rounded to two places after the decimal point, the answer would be 0.96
